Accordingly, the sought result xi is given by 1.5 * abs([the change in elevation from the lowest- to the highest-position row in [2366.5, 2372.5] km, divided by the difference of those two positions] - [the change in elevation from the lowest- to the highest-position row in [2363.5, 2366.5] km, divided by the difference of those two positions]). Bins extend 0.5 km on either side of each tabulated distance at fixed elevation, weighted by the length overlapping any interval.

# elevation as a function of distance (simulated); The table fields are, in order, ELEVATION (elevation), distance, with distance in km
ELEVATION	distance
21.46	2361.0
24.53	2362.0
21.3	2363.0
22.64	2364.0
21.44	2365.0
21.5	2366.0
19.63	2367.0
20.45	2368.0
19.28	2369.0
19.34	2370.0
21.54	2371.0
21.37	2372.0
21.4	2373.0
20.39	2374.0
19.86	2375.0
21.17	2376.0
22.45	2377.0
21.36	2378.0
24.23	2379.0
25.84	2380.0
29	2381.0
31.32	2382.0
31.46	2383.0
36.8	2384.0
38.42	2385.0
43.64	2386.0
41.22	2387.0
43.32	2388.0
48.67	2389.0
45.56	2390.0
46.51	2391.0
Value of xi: 1.4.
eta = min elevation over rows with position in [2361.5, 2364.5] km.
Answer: 21.3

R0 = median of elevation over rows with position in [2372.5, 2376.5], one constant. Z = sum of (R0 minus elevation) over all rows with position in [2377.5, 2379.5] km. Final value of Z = -4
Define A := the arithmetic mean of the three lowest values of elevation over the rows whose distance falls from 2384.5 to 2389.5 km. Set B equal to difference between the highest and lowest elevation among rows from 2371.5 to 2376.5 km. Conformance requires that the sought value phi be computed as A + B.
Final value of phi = 43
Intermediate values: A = 41.0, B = 2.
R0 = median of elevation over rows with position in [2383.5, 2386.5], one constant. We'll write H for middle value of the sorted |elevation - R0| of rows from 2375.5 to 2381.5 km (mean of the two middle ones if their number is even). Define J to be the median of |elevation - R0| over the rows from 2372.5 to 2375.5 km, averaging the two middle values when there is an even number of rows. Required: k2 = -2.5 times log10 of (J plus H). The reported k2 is -3.80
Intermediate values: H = 15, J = 18.0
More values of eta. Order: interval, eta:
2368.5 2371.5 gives 19.28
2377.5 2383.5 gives 21.36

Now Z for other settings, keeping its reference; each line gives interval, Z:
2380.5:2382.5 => -19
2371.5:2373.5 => -1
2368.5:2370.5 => 3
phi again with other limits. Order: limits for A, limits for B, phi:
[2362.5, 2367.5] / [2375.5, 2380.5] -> 25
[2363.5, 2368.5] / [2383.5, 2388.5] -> 27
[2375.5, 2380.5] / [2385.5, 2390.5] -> 29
